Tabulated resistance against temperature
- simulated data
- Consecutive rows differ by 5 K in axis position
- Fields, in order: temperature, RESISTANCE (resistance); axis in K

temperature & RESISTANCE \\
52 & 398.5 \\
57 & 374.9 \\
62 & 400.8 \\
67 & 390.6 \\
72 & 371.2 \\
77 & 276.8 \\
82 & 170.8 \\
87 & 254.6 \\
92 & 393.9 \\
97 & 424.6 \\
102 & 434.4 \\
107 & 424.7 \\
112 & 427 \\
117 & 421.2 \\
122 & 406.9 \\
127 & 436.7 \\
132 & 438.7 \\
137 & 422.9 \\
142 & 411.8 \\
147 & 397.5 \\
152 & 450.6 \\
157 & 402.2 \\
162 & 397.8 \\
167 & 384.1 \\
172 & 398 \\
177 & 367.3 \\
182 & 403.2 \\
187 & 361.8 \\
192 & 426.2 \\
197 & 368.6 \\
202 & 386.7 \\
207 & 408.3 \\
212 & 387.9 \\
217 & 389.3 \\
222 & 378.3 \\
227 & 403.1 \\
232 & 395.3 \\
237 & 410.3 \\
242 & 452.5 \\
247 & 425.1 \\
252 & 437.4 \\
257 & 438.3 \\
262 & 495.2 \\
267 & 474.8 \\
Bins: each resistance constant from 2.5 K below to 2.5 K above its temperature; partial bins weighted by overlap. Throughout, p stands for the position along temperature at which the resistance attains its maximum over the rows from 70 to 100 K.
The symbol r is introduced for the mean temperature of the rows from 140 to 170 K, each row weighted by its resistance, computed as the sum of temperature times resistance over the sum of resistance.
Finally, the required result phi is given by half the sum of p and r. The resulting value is 125.7 K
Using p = 97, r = 154.3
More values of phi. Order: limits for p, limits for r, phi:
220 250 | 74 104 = 166.8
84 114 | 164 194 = 140.8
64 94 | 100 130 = 103.2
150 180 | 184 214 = 175.8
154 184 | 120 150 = 158.2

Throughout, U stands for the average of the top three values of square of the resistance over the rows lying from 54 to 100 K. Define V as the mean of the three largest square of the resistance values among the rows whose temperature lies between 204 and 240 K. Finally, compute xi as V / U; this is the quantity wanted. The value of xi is 1.00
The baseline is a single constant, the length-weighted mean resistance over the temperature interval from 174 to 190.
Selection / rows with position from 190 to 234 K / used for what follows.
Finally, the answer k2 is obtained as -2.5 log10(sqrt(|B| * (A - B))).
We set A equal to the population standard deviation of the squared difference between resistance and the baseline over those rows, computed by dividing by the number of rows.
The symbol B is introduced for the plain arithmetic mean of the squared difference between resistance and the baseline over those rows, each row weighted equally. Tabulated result -6.2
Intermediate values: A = 658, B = 459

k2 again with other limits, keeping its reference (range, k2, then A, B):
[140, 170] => -7.3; 1740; 1210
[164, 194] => -6.1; 725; 593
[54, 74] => -3.1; 167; 166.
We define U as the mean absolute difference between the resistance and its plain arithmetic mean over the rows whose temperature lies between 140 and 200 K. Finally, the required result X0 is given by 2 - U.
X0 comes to -16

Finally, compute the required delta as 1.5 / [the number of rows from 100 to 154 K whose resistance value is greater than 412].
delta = 0.2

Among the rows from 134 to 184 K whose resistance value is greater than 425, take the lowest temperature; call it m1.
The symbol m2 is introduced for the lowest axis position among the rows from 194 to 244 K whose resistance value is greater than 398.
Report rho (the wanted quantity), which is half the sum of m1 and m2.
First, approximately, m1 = 152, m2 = 207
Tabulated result 179.5 K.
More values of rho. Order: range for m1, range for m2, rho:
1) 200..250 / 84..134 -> 169.5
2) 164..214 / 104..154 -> 149.5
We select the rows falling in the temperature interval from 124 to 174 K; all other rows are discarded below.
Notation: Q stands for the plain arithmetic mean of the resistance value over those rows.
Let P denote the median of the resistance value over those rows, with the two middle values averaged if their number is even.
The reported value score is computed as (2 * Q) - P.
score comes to 421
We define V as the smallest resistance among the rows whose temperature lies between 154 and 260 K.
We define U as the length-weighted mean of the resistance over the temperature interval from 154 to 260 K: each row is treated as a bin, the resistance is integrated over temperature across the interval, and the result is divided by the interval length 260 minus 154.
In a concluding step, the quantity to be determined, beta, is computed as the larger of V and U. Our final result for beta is 402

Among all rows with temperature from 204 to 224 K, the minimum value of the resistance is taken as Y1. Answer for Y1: 378.3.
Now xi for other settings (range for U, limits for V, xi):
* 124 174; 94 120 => 0.94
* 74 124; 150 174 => 0.95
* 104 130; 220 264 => 1.16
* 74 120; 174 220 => 0.93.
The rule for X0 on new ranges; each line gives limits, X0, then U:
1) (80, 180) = -38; 40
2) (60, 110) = -70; 72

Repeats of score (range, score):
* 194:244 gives 404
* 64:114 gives 321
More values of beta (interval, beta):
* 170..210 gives 390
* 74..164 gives 388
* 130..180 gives 407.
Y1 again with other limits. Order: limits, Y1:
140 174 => 384.1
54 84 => 170.8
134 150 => 397.5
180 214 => 361.8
